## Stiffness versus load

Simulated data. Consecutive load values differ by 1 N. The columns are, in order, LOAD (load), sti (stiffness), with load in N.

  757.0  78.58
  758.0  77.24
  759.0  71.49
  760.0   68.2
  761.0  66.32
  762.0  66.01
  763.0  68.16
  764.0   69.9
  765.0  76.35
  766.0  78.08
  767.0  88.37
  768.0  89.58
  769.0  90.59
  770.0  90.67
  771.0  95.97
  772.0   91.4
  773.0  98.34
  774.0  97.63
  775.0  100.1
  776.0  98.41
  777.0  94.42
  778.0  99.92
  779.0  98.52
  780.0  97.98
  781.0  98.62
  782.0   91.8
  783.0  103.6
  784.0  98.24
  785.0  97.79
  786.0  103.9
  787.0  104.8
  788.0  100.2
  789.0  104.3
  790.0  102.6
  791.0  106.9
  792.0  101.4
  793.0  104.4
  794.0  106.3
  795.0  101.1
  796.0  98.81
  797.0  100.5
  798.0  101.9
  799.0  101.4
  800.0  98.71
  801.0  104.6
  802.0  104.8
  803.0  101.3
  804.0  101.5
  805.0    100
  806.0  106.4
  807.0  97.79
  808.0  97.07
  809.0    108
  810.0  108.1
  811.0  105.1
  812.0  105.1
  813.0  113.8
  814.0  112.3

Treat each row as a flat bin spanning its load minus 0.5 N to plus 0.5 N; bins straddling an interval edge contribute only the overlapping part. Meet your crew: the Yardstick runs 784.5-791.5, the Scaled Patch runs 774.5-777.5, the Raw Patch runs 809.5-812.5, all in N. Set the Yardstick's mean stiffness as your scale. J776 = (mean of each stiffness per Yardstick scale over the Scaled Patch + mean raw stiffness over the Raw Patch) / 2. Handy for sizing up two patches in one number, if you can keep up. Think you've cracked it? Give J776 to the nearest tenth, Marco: 53.5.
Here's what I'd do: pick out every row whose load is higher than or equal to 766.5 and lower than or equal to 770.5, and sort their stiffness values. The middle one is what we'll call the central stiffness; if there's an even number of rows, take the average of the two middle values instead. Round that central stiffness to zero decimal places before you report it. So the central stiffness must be 90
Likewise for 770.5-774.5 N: 97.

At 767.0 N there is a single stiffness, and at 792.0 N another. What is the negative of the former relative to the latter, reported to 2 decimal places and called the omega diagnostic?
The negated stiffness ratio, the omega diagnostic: -0.87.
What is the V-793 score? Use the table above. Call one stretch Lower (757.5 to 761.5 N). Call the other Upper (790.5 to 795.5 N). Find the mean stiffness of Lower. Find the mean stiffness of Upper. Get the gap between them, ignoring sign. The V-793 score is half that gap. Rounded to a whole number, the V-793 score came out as 17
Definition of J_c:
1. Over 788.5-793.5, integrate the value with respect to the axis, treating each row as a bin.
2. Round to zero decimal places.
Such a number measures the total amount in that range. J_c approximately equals 520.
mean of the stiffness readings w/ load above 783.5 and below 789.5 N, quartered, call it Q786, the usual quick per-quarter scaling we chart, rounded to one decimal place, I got 25.4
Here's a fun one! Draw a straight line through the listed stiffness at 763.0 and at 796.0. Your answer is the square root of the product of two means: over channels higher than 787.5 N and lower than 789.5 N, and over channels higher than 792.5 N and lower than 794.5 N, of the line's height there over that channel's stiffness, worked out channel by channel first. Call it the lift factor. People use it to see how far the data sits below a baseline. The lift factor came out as 0.907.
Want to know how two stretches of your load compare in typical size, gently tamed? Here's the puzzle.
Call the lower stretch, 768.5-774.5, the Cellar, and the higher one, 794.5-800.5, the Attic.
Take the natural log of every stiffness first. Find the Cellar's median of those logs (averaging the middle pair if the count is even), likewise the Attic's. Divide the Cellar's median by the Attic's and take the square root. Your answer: 0.99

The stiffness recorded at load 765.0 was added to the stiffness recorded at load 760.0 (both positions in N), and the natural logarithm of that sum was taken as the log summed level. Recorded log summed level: 4.97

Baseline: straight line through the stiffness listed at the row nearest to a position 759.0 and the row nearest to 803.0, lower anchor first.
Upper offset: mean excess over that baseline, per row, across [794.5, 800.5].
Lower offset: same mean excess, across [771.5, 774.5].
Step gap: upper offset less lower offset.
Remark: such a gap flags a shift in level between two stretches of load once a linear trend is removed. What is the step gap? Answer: -12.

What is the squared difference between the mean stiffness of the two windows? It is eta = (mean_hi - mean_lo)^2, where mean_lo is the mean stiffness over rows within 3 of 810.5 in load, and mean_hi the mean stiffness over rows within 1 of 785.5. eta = 29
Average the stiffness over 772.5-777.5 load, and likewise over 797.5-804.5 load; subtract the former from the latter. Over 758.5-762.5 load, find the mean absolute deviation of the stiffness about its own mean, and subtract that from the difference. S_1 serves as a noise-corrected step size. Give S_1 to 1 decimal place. 2.4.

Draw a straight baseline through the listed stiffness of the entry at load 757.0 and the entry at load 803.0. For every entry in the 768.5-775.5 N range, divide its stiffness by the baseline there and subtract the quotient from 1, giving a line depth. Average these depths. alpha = -0.10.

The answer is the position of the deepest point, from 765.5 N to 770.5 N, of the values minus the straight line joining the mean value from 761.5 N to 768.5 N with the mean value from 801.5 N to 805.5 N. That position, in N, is 766.0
